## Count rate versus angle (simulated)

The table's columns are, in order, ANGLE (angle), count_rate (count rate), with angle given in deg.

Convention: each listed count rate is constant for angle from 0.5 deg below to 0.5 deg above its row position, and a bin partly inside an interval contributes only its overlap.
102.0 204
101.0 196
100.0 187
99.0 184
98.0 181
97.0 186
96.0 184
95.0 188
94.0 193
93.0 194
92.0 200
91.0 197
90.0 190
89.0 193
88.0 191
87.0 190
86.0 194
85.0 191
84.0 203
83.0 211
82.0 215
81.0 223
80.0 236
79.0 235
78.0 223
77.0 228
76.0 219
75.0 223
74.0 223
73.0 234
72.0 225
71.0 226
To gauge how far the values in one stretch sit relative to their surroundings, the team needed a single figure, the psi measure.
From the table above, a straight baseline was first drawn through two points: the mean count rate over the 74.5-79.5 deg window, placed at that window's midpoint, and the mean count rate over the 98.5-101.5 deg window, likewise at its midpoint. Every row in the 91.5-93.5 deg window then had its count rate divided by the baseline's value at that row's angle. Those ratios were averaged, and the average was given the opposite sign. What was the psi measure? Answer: -0.980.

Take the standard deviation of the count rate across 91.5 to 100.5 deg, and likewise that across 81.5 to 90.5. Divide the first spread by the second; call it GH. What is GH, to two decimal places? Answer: 0.62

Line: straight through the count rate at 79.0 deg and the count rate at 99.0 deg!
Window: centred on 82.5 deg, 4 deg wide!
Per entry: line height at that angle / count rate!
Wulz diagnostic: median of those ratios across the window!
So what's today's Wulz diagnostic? 1.06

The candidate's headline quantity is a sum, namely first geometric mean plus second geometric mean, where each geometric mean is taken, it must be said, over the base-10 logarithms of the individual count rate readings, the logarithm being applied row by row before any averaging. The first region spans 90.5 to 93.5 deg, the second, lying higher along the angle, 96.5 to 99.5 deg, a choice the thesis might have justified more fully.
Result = 4.56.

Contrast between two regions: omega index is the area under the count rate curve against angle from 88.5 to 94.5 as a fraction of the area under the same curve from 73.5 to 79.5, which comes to 0.86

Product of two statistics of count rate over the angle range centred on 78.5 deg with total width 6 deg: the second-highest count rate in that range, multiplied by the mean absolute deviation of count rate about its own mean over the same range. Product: 1332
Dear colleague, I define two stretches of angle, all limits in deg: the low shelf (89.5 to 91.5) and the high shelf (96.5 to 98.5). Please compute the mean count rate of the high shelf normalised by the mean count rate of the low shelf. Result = 0.95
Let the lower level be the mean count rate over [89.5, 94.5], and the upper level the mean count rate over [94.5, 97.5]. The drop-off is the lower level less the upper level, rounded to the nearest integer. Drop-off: 9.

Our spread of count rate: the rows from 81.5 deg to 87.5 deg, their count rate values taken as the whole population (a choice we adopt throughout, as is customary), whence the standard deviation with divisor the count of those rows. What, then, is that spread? 9.7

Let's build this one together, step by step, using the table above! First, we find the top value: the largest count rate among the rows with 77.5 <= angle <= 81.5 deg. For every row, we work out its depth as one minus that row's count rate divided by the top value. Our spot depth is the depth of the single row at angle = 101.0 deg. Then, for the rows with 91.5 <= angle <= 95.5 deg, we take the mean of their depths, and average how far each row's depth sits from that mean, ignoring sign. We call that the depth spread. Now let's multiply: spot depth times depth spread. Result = 0.002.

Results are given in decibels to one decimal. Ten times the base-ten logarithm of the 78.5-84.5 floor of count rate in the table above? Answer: 23.1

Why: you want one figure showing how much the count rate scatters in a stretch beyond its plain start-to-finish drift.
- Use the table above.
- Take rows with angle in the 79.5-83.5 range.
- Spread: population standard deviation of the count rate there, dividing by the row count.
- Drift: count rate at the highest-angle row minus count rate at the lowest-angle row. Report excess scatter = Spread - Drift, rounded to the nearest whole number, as 35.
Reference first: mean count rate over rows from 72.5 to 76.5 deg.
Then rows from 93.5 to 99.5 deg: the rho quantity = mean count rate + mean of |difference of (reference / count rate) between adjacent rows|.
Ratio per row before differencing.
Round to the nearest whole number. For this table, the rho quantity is 186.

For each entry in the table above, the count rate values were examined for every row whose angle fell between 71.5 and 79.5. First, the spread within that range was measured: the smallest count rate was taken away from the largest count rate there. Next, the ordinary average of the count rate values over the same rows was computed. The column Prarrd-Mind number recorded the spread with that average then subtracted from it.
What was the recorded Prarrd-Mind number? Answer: -210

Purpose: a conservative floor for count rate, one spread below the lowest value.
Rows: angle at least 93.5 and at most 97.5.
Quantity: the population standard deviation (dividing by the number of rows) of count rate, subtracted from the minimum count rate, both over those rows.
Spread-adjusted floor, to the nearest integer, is 181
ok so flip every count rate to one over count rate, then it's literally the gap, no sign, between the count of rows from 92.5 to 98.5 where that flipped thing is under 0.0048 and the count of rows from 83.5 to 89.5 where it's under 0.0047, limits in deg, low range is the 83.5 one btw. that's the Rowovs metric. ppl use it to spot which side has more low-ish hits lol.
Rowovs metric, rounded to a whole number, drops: 0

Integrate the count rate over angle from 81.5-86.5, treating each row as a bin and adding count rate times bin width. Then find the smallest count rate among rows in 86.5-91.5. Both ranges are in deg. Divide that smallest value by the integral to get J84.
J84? 0.187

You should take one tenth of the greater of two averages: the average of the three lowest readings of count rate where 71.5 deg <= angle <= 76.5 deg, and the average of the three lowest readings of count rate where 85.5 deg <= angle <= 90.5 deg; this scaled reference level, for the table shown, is 22.2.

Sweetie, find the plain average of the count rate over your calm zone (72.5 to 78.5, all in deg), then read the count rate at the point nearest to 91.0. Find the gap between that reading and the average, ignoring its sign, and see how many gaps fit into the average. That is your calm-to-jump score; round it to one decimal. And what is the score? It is 8.0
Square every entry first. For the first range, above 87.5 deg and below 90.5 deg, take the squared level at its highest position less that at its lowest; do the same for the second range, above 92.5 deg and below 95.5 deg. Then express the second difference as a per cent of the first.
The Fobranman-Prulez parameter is 602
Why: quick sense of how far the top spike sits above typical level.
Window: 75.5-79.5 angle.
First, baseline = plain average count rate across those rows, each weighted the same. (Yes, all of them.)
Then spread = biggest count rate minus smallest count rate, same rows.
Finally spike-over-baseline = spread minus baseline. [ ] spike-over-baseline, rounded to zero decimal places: -210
